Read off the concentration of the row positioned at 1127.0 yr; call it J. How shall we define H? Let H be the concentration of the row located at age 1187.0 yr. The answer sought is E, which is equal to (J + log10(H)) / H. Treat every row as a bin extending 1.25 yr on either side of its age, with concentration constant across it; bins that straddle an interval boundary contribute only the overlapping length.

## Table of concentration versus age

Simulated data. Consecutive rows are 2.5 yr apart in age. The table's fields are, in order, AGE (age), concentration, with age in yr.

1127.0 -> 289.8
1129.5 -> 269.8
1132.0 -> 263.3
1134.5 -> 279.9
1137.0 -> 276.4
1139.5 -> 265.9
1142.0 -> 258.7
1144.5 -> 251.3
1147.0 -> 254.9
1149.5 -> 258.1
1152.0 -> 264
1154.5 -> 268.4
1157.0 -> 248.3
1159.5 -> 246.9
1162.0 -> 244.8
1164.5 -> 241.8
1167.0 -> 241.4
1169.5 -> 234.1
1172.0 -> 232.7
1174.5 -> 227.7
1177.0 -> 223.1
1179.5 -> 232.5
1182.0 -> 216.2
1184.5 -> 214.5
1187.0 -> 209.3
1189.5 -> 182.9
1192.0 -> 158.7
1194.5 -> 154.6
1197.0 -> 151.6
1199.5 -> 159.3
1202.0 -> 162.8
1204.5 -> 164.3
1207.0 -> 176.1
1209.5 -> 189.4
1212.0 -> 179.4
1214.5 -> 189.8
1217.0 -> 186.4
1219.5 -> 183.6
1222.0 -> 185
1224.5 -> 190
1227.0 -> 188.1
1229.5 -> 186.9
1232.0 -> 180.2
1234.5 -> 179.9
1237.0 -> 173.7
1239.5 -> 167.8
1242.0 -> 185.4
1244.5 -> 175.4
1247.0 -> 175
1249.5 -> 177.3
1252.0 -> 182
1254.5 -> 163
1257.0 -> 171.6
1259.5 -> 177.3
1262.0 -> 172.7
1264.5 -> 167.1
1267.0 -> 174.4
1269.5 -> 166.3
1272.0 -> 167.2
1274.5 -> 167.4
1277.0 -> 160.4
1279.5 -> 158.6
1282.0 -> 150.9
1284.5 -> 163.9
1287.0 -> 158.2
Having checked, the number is 1.40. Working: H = 209.3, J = 289.8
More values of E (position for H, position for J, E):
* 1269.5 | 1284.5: 1.00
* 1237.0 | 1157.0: 1.44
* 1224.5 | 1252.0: 0.97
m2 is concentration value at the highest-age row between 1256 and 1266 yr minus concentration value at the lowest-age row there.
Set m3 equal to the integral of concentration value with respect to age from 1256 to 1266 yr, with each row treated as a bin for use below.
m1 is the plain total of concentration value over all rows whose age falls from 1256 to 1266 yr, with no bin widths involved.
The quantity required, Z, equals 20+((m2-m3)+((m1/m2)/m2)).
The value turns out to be -1673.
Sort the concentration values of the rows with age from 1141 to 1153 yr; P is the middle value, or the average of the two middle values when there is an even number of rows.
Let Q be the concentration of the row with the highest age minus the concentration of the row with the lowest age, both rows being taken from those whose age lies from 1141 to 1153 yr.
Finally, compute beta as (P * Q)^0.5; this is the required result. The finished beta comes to 37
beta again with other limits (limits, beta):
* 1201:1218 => 65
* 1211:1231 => 37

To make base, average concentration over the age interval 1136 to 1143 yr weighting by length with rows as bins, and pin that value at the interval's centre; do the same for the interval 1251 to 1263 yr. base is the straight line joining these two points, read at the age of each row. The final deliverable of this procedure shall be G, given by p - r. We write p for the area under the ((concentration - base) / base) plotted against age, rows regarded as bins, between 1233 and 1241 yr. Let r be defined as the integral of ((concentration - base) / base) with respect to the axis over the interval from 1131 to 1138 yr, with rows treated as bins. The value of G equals -0.69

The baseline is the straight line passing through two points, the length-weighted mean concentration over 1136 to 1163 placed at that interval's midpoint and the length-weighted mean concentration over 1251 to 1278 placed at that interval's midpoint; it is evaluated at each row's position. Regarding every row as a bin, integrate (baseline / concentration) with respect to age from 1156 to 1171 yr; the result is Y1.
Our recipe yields 15.3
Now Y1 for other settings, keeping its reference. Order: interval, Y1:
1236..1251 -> 15.9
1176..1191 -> 16.5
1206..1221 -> 17.0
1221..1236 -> 16.0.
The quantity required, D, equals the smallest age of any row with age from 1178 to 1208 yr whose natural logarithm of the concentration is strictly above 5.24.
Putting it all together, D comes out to 1179.5 yr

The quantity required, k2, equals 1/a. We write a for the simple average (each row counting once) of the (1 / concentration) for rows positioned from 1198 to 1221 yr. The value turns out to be 176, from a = 0.0057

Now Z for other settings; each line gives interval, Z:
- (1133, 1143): -2702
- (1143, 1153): -2530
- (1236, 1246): -1491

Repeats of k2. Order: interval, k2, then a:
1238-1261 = 175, 0.0057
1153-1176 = 242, 0.0041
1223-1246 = 181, 0.0055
